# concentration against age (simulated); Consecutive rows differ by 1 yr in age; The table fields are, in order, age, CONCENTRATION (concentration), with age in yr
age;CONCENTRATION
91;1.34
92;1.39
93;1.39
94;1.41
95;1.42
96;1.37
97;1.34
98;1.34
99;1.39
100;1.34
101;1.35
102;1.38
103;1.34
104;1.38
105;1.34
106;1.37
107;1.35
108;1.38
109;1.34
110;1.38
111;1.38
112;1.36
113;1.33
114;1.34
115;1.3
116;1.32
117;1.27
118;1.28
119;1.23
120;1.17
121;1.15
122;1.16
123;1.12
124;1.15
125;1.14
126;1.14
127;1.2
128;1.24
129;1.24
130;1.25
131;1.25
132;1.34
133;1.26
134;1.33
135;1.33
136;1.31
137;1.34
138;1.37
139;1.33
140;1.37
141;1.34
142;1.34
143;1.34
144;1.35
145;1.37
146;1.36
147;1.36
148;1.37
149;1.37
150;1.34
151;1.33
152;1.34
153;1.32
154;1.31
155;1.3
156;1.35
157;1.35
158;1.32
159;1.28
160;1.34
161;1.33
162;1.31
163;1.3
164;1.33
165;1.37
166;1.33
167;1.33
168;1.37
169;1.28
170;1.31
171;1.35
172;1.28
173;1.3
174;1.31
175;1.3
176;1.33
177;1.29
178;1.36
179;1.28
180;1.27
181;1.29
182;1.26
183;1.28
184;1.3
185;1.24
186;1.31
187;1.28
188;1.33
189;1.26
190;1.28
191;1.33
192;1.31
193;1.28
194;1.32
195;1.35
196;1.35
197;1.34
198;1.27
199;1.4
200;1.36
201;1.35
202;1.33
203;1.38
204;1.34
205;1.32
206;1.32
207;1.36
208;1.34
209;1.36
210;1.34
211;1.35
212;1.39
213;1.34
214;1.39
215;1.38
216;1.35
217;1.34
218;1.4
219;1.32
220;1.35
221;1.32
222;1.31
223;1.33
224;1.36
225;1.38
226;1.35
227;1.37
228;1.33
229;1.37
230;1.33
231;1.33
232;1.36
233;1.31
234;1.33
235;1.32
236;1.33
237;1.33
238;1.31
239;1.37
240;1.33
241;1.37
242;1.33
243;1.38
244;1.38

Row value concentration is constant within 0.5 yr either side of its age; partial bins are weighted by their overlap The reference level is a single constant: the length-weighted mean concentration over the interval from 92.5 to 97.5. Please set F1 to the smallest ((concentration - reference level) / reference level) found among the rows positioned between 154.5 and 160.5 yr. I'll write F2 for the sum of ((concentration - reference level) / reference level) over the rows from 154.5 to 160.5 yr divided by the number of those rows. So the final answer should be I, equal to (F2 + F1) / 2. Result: -0.061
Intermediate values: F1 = -0.076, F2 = -0.045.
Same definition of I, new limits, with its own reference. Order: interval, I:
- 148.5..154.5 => -0.046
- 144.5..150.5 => -0.025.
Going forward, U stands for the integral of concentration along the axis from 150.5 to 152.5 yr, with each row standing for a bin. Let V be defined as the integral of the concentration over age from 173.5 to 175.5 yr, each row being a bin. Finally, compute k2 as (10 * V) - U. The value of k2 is 23.4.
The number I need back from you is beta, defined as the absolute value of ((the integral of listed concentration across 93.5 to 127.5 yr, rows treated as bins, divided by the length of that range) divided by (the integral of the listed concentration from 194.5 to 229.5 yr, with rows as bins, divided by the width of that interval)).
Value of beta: 0.96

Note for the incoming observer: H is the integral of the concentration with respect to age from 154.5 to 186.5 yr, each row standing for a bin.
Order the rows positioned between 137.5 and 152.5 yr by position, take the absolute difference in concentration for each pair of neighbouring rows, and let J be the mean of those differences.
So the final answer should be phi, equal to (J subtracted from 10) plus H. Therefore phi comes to 52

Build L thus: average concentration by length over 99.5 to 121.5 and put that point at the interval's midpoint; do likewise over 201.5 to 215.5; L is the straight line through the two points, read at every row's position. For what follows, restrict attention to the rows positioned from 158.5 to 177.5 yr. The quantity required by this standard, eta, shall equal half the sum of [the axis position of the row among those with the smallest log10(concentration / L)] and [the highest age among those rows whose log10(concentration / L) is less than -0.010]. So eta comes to 174.5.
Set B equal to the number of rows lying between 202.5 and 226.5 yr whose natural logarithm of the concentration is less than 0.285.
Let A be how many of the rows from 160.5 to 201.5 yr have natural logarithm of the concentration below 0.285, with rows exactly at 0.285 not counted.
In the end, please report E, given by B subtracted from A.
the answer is 19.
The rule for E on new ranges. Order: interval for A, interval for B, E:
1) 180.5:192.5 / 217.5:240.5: 4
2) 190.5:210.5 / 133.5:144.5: 5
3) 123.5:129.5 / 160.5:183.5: -8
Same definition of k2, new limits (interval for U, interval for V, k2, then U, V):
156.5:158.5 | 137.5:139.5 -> 24.3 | 2.67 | 2.70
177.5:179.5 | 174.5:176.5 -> 23.7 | 2.64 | 2.63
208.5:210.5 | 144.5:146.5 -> 24.6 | 2.70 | 2.73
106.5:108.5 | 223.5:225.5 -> 24.7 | 2.73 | 2.74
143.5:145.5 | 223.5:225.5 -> 24.7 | 2.72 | 2.74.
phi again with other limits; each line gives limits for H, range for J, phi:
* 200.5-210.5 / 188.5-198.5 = 23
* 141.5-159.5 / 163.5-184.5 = 34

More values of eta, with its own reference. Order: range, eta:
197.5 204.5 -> 198.0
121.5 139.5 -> 128.0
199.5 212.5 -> 206.0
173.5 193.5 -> 189.0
